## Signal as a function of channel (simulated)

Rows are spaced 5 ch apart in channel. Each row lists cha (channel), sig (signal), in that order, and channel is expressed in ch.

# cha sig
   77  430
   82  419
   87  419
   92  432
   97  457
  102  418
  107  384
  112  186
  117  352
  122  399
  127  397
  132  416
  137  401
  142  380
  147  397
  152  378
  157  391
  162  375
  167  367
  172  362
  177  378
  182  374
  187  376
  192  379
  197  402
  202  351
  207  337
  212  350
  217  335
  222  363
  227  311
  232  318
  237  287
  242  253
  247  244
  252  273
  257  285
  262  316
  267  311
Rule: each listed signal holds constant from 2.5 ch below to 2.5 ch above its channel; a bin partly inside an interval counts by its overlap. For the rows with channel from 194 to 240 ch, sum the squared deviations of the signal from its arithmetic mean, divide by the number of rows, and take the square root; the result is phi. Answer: 31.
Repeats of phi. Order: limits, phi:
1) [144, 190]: 10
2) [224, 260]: 25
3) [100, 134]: 76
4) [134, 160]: 9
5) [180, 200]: 11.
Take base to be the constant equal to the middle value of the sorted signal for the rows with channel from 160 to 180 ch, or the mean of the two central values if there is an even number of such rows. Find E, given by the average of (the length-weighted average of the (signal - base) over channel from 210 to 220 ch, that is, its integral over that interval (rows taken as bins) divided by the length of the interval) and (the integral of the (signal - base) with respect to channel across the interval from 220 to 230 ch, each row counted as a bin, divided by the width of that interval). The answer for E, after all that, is -32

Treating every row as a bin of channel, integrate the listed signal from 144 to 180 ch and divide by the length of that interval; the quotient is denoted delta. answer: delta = 378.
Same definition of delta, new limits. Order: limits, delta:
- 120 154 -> 396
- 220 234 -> 330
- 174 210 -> 371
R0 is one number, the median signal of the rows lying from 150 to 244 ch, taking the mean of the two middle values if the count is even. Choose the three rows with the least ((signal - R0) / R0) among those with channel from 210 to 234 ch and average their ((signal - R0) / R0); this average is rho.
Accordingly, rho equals -0.11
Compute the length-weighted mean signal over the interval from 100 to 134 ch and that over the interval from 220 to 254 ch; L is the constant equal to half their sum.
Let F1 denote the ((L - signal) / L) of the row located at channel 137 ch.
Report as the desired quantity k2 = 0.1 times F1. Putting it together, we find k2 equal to -0.022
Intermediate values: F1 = -0.22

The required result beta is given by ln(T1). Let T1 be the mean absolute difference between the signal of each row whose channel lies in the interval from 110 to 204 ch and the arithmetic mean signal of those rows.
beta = 3.23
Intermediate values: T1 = 25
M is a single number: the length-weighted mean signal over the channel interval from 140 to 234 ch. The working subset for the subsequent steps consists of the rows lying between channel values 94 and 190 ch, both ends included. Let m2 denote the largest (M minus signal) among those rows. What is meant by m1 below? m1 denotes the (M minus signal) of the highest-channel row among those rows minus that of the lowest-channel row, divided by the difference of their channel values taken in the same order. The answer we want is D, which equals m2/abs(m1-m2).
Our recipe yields 1.01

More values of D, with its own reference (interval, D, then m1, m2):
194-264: 1.01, 1.3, 121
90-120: 1.02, 3.2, 179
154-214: 1.03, 0.7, 28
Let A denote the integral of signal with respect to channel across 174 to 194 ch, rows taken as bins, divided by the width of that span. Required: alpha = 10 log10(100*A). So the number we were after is 45.8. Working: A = 376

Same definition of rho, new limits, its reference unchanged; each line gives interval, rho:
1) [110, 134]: -0.14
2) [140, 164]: 0.04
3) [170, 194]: 0.02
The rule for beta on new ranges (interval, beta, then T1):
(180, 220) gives 2.98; 20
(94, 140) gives 3.89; 49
